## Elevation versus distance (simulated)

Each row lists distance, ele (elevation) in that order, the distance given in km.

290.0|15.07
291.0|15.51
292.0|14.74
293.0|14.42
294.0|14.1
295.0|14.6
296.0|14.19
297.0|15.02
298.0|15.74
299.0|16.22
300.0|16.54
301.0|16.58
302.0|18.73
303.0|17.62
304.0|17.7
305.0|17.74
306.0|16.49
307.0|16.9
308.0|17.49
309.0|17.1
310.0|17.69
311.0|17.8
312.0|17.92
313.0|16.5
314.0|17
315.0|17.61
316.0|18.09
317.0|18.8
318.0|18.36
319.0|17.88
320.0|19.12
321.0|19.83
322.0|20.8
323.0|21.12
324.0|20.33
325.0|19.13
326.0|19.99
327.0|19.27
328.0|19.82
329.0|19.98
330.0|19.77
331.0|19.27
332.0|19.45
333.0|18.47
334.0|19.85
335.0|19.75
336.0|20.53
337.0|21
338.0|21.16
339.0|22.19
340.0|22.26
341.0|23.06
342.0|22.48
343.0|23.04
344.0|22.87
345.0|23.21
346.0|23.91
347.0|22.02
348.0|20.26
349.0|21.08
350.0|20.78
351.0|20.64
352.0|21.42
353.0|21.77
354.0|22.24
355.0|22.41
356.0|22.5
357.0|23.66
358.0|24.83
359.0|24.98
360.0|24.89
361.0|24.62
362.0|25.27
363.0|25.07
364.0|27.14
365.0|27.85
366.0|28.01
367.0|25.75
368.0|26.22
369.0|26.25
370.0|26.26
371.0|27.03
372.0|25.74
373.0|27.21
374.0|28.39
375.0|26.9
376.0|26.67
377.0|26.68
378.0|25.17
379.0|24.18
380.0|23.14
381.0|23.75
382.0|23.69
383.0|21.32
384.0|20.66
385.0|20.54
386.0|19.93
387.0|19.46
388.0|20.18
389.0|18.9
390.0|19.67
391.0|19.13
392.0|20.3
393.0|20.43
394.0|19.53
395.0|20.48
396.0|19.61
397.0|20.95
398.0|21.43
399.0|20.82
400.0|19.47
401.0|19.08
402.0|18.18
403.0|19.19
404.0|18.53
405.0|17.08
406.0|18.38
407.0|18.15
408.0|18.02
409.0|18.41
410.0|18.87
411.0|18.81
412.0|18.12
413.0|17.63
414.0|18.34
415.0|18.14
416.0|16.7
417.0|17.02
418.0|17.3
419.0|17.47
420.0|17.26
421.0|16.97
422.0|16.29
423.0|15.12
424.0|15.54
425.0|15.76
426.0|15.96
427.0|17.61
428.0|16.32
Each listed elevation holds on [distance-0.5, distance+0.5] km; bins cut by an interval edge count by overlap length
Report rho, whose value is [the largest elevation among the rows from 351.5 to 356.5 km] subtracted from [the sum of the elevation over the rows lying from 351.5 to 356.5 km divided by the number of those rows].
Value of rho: -0.4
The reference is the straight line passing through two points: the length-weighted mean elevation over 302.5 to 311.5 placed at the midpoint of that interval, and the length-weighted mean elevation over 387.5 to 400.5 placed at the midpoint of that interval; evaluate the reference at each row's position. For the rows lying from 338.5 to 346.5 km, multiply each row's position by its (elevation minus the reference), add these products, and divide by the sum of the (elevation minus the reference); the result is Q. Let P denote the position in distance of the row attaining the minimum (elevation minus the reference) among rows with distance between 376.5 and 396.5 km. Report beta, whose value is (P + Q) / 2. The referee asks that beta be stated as 365.9 km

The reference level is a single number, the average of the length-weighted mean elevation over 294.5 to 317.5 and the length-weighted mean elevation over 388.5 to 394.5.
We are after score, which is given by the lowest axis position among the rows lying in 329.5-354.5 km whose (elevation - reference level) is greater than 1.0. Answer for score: 330.0 km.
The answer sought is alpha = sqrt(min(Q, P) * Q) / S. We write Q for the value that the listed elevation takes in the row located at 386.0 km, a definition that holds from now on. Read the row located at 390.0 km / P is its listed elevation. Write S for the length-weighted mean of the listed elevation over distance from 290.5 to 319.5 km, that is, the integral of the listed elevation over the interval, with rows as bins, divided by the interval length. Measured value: 1.18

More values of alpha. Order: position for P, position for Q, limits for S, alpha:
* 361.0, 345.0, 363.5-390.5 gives 0.95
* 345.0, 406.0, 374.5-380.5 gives 0.72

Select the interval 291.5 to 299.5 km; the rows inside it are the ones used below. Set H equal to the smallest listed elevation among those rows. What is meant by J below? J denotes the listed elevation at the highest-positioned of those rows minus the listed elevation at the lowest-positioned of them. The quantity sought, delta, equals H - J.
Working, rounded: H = 14.1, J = 1.5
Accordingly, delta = 12.6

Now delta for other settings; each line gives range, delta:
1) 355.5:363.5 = 19.9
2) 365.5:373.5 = 26.5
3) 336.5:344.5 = 19.1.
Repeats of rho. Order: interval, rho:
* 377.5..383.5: -1.6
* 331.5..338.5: -1.1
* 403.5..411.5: -0.6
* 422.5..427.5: -1.6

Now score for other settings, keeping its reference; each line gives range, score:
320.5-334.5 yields 321.0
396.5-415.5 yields 397.0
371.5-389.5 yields 372.0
